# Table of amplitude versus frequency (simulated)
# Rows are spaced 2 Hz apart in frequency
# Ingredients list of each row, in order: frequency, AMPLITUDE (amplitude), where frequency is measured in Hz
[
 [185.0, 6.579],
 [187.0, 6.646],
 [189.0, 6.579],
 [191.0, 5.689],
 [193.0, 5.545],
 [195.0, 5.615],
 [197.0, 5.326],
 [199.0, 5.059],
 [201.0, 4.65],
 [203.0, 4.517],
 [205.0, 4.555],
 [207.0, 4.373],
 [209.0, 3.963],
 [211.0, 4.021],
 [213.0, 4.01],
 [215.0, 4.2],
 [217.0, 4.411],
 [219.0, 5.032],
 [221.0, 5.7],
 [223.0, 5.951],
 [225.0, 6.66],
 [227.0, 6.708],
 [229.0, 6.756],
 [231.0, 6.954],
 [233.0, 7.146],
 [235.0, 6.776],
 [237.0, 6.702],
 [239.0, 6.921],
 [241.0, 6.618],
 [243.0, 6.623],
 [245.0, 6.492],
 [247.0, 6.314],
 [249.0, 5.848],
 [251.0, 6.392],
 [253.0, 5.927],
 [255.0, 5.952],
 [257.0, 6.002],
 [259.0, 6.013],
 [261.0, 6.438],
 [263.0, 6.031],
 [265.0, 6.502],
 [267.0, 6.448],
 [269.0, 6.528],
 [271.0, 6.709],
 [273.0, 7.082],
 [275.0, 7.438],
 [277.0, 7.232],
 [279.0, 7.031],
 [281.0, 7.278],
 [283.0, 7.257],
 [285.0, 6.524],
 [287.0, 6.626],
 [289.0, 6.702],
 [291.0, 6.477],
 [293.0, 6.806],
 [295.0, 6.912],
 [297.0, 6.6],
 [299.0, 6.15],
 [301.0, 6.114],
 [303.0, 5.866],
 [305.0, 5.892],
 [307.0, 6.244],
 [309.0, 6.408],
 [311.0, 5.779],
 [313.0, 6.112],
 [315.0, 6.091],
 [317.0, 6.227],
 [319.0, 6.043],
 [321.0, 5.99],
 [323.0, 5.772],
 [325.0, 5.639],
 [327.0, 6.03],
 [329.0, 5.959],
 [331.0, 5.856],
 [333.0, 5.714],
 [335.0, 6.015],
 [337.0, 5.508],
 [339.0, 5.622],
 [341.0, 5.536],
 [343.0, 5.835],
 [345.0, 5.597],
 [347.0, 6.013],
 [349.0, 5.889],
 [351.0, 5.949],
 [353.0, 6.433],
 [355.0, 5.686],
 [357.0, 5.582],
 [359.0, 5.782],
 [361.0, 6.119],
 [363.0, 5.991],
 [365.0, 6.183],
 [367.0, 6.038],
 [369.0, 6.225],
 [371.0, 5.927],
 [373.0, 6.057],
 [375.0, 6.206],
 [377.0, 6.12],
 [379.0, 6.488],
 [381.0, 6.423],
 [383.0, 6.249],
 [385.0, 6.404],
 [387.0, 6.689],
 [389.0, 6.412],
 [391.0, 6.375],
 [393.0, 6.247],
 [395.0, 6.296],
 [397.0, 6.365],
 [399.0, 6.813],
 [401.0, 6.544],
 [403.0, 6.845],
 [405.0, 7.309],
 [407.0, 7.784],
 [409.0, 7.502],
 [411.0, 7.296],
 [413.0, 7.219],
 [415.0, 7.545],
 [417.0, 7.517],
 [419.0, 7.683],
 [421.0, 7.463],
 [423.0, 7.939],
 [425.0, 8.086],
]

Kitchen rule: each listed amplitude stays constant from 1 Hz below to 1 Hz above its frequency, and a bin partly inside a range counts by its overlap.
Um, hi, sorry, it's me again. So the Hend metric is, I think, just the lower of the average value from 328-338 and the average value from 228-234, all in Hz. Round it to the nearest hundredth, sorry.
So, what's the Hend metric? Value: 5.81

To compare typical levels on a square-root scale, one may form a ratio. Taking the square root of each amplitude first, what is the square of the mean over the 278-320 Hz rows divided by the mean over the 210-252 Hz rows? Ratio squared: 1.08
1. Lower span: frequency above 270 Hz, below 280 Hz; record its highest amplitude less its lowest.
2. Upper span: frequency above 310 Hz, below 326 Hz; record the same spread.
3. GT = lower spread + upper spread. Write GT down 1.3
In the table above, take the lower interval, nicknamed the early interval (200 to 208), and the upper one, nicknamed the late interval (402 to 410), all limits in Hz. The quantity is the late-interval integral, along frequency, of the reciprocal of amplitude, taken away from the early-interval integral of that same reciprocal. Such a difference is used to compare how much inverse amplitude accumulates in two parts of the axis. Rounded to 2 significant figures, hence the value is 0.68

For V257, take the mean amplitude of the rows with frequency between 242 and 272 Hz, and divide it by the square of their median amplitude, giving 0.154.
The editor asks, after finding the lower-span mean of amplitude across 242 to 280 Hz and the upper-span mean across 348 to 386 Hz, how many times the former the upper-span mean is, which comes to 0.94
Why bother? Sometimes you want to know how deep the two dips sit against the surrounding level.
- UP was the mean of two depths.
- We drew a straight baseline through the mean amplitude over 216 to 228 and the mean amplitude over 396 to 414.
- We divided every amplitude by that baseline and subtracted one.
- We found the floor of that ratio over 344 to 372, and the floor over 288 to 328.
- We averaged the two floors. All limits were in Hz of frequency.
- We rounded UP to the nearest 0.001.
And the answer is -0.151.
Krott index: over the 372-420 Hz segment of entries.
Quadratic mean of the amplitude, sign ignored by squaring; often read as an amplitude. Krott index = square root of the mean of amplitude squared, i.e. 6.79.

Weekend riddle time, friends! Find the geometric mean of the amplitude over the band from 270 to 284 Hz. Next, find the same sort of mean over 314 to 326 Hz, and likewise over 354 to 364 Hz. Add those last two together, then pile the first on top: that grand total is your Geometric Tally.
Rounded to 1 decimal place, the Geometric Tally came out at 18.9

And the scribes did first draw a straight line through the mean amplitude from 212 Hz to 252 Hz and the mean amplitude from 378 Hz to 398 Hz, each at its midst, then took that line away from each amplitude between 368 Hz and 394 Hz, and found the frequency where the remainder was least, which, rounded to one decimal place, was 371.0 Hz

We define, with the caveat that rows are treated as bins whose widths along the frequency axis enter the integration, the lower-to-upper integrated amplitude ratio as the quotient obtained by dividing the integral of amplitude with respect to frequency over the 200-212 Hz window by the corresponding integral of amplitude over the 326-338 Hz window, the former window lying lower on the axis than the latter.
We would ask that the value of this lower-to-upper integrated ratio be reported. 0.74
